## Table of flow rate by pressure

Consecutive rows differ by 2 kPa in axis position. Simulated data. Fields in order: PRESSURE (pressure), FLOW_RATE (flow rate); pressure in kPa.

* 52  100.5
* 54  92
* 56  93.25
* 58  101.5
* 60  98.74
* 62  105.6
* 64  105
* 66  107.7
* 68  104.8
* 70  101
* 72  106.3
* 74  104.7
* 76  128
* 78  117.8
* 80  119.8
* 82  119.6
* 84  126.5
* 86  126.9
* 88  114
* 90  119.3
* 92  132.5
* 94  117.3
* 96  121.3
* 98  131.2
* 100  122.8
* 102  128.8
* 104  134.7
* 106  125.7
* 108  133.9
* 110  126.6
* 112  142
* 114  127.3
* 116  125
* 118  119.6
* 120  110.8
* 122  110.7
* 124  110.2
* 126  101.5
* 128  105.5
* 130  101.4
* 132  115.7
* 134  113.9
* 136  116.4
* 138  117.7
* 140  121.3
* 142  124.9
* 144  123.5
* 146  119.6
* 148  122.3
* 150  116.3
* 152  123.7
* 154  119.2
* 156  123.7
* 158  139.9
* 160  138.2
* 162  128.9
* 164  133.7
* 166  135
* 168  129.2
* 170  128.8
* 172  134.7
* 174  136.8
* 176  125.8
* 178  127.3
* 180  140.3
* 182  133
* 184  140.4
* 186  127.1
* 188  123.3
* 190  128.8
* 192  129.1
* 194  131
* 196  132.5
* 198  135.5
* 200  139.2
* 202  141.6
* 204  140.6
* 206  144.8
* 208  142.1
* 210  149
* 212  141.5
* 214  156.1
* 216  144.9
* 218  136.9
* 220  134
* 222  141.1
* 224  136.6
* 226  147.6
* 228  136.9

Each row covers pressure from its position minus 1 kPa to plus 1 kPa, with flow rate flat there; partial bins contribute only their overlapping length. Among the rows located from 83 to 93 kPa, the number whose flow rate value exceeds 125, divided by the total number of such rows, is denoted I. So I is 0.60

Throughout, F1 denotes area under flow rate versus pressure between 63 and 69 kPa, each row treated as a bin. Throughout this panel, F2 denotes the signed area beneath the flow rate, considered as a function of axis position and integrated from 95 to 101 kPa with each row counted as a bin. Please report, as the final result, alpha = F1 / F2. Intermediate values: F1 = 635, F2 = 751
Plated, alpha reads 0.85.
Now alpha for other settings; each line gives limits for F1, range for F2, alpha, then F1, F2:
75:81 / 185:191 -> 0.96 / 731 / 758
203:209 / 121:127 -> 1.33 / 855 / 645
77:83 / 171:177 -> 0.90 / 714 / 795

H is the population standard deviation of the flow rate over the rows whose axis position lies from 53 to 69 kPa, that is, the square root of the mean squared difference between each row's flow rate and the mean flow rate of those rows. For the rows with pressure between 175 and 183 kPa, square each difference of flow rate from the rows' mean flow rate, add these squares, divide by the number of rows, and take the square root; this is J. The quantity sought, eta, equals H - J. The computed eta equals 0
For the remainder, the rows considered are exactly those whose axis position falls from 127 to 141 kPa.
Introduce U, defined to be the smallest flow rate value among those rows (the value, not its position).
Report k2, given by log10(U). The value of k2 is 2.01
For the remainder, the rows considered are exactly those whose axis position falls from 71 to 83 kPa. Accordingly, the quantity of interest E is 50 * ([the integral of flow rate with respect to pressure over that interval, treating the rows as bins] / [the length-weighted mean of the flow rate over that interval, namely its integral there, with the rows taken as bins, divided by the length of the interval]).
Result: 600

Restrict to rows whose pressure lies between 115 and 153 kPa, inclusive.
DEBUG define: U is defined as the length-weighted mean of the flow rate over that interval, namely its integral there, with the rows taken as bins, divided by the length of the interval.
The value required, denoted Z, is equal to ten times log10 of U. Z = 20.6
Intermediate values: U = 116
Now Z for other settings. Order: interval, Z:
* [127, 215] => 21.1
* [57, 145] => 20.7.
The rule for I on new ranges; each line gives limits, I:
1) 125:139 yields 0.00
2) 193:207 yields 1.00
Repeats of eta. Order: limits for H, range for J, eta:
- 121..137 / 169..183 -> 1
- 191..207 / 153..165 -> -2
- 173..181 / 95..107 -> 1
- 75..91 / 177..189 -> -2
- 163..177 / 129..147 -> -3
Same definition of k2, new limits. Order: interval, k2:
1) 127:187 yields 2.01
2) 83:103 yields 2.06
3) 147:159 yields 2.07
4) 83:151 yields 2.01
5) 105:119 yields 2.08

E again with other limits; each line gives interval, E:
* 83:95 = 600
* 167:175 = 400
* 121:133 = 600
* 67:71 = 200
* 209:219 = 500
